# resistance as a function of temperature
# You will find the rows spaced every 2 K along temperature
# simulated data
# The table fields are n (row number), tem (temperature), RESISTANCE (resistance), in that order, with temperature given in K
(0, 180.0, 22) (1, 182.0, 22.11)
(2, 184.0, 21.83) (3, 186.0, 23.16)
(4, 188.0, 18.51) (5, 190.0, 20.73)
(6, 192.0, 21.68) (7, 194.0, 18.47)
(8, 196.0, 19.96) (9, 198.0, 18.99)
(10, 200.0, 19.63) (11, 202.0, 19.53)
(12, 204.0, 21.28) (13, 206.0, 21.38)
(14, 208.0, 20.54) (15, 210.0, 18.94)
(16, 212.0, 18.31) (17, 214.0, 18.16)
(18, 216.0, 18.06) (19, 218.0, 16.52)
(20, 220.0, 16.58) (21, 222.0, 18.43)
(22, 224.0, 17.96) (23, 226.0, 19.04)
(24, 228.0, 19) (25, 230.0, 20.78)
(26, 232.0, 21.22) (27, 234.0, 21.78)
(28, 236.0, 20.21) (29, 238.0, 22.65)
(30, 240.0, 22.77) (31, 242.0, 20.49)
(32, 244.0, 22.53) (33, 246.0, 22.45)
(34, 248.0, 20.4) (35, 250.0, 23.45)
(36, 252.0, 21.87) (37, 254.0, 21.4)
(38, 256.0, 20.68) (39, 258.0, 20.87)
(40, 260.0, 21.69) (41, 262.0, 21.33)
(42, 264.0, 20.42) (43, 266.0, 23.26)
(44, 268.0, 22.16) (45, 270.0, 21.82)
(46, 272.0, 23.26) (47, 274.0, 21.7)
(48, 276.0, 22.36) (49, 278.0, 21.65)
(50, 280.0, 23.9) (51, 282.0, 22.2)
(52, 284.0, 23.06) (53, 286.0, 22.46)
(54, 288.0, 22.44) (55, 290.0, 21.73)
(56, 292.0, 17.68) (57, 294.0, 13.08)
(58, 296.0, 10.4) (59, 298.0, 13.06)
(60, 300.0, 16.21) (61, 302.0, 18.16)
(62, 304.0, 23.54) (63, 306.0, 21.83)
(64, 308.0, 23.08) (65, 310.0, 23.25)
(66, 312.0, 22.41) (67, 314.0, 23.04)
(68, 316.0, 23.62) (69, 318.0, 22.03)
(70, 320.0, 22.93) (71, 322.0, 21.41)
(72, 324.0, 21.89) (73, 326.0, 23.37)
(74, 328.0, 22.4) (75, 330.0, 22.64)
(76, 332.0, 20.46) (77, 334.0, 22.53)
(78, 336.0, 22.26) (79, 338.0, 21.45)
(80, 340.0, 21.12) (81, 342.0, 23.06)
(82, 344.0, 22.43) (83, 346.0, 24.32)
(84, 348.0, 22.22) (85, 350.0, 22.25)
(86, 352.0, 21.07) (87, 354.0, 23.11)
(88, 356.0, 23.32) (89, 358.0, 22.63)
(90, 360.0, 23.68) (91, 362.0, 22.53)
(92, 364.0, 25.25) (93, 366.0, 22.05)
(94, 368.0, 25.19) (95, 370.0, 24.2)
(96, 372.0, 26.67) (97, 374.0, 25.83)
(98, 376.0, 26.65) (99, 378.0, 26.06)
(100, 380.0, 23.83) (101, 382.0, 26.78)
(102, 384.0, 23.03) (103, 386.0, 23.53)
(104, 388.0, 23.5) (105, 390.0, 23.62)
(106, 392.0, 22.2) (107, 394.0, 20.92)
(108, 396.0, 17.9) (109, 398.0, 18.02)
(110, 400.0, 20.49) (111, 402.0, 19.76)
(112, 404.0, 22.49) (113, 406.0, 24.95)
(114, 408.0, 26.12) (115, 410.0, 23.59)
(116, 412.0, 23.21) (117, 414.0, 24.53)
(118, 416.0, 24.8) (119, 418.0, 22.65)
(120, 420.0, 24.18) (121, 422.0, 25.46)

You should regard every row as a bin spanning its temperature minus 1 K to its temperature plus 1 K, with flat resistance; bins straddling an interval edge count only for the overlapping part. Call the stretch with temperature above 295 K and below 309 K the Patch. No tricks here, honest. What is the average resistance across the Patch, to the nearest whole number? 18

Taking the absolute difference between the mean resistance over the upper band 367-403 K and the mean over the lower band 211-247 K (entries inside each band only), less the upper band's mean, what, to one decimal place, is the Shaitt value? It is -19.8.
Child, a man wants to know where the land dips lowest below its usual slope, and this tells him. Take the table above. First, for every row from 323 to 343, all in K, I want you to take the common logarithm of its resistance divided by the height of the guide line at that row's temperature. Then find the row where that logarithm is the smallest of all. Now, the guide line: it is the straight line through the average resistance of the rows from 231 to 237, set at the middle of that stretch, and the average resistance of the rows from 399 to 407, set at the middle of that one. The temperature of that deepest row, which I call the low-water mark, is 332.0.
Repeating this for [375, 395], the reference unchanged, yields 394.0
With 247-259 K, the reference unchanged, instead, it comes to 248.0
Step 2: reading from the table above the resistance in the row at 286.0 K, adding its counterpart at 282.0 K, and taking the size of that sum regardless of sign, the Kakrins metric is 45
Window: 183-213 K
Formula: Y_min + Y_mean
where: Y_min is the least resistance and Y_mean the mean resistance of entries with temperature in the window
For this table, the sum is 39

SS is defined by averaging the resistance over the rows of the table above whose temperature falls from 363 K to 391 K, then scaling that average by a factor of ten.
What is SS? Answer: 247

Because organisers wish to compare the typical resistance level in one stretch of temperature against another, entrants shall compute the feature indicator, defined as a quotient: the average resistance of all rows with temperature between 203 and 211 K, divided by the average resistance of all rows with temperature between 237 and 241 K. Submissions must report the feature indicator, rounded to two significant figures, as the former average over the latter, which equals 0.90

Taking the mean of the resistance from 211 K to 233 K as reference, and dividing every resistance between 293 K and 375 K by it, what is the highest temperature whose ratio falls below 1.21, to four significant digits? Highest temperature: 366.0 K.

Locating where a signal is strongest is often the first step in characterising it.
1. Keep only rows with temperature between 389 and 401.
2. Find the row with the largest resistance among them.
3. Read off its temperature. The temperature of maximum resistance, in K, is 390.0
